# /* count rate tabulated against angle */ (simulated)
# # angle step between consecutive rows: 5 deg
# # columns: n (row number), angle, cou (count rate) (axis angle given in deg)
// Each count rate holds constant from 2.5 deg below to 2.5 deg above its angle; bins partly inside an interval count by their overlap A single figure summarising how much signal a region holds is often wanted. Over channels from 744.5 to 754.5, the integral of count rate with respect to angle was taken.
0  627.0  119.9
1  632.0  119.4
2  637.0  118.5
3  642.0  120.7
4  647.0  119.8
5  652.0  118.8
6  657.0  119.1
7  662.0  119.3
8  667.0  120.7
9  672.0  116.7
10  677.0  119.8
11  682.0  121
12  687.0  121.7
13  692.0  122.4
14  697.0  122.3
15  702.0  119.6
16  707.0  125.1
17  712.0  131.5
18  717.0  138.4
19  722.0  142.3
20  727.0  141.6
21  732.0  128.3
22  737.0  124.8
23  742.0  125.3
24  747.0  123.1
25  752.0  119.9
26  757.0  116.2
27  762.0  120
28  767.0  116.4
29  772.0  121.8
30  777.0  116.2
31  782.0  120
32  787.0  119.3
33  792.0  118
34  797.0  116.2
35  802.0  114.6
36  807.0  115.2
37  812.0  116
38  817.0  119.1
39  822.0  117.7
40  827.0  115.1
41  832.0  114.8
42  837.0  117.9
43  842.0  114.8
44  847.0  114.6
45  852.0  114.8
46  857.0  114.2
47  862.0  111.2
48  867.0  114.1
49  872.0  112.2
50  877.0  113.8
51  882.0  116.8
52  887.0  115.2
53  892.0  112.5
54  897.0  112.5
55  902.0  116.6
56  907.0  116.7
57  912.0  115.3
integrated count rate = 1215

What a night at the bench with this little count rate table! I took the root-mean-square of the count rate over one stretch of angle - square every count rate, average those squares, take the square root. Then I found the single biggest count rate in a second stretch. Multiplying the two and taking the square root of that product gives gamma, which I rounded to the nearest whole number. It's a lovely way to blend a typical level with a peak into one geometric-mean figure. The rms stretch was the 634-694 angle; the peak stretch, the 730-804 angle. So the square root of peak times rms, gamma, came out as 124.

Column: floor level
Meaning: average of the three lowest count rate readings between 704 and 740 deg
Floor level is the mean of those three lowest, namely 126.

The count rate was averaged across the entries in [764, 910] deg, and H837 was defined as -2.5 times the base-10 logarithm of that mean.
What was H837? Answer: -5.16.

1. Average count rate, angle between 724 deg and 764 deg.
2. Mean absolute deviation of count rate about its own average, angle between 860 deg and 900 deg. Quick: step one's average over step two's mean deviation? 87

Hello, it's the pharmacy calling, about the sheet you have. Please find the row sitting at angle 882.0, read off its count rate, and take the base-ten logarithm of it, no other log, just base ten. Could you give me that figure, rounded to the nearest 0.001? 2.067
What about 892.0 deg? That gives 2.051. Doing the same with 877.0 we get 2.056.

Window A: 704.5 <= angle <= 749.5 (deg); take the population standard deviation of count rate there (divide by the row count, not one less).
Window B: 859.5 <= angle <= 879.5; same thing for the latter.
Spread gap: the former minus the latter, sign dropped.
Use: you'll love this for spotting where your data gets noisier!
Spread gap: 6.0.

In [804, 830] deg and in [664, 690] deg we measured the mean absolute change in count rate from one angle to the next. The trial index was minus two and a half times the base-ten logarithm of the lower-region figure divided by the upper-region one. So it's -0.1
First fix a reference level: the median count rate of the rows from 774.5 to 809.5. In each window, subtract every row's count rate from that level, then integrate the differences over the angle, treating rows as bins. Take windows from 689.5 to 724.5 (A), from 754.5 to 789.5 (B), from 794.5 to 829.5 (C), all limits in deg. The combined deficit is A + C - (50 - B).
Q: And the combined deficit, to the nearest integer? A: -576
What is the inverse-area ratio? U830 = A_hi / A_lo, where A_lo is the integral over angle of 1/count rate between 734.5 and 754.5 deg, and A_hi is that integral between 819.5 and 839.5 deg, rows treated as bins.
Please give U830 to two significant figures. 1.1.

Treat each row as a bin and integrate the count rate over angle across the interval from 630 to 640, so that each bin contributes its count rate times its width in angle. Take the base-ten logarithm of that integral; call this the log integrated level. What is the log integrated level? 3.08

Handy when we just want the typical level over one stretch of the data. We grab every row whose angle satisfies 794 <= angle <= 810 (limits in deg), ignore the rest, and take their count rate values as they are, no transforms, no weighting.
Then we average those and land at 115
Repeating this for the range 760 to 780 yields 119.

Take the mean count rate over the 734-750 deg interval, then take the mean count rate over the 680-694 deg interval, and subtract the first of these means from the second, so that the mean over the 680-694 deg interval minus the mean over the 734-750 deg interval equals -3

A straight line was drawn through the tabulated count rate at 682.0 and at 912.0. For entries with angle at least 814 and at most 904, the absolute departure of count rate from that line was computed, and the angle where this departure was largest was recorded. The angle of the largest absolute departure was 862.0 deg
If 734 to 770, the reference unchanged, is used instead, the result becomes 742.0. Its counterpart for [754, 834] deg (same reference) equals 802.0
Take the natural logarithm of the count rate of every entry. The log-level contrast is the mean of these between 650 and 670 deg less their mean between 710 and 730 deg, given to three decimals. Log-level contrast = -0.147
